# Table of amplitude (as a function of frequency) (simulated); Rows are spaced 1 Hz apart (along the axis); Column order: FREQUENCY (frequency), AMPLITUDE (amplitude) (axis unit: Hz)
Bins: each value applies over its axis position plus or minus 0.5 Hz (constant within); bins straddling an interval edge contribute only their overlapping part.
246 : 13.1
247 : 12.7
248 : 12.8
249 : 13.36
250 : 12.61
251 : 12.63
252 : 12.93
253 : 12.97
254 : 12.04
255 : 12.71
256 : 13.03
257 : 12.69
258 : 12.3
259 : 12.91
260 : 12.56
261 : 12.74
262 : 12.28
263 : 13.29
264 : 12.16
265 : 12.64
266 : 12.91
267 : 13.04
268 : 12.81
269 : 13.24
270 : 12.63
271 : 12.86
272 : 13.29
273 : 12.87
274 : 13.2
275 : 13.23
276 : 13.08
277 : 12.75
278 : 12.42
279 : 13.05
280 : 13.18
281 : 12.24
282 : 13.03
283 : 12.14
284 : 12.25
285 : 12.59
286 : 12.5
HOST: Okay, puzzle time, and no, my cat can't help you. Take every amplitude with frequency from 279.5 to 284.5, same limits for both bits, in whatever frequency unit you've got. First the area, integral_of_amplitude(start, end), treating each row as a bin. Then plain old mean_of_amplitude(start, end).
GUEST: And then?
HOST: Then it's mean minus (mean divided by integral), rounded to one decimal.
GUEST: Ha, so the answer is 12.4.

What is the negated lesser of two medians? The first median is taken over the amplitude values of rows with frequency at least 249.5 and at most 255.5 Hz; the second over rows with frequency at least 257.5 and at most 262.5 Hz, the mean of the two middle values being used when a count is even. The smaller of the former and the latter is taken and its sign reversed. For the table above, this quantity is -12.6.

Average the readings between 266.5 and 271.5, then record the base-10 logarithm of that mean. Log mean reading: 1.111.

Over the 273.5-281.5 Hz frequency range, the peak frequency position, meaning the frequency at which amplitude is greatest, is 275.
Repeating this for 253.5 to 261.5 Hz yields 256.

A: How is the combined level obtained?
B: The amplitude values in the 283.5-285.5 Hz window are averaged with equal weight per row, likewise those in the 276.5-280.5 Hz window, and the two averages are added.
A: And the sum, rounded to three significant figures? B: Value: 25.3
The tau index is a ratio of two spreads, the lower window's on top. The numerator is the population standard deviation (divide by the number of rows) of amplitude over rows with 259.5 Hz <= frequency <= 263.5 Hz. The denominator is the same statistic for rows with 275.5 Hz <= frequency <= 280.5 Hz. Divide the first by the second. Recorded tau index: 1.33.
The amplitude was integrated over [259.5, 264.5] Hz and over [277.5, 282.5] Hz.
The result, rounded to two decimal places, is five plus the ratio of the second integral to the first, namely 6.01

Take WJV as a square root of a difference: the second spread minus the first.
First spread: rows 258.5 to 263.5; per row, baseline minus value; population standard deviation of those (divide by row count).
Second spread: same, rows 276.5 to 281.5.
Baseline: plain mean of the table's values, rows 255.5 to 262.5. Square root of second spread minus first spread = 0.14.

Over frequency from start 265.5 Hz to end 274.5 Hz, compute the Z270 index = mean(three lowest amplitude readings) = 12.8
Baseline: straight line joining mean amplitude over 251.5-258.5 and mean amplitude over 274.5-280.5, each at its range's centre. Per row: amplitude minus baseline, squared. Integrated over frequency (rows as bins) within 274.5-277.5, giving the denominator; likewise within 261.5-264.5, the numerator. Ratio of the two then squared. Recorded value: 32.1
